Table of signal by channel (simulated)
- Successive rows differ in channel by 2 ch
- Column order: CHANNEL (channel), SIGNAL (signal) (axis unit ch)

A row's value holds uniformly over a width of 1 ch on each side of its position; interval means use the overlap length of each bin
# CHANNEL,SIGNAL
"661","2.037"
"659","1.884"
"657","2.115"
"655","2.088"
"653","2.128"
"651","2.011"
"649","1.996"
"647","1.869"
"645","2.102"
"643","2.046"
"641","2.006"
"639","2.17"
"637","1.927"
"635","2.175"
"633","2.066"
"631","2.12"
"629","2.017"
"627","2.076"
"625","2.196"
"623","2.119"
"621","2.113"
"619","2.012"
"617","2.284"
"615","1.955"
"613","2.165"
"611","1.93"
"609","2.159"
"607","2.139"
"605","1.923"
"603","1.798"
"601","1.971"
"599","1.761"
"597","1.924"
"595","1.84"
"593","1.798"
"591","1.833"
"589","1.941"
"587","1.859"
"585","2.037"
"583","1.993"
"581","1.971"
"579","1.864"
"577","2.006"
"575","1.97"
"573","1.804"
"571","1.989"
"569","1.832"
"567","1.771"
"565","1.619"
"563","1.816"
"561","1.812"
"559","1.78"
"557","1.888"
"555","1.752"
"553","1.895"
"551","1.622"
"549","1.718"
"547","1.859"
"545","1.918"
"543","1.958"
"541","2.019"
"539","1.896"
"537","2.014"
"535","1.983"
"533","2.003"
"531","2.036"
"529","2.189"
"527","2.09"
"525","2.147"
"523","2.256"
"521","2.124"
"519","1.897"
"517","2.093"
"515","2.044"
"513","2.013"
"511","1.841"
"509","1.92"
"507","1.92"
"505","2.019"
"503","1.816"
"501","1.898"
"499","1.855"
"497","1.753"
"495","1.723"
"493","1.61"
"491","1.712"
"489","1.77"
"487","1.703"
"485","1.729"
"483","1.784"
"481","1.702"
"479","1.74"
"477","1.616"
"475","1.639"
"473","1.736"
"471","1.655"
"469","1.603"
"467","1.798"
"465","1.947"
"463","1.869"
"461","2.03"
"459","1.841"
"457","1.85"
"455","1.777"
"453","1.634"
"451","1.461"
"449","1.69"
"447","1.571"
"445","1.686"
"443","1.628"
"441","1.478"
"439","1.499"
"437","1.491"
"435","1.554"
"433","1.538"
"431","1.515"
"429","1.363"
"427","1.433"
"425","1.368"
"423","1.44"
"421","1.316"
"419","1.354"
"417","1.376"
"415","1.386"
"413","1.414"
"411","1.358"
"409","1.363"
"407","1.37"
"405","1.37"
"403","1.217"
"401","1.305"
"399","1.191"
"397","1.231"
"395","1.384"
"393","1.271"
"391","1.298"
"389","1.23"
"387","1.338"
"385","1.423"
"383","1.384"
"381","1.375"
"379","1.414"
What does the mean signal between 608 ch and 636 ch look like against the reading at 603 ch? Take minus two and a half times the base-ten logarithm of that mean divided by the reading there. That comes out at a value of -0.17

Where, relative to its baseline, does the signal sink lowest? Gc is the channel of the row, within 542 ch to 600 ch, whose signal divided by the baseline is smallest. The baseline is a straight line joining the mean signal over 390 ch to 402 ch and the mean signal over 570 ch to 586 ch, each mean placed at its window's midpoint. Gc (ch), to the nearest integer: 565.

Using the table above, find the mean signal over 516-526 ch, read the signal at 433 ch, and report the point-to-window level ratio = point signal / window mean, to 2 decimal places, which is 0.73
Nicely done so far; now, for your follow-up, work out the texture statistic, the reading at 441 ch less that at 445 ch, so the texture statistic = -0.21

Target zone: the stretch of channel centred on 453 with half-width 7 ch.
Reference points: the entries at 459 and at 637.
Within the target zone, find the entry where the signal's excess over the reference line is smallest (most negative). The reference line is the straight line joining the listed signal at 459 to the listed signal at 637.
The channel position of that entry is 451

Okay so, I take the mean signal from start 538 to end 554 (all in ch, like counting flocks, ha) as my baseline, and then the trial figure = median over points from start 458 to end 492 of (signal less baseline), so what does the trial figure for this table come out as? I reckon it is -0.12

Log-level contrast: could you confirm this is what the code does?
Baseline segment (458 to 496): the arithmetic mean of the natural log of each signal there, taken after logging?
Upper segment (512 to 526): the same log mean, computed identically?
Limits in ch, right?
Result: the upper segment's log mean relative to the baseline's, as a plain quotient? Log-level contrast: 1.32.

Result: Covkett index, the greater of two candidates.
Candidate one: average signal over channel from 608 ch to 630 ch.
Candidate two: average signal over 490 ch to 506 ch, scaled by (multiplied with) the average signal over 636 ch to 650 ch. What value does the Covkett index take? 3.63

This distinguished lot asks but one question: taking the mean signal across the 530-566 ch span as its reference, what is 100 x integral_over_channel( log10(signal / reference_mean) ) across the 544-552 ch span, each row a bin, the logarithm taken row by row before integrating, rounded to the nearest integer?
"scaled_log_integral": -17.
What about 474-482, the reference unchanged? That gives -38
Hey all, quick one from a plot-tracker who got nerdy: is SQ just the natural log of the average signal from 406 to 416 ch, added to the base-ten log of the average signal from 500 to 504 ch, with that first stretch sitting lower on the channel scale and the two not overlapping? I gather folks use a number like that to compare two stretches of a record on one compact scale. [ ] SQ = 0.59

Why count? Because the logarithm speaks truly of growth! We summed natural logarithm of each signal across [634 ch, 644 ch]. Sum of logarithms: 3.6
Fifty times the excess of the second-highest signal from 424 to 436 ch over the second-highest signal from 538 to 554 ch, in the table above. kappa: -21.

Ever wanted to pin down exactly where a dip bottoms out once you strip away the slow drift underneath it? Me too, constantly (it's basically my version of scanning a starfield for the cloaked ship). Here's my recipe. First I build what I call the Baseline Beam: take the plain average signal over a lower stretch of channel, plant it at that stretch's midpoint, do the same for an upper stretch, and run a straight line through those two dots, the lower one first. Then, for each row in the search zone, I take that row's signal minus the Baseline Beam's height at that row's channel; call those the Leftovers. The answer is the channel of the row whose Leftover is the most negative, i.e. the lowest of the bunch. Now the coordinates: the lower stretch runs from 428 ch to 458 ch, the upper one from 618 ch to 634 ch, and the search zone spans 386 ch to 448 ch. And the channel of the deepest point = 399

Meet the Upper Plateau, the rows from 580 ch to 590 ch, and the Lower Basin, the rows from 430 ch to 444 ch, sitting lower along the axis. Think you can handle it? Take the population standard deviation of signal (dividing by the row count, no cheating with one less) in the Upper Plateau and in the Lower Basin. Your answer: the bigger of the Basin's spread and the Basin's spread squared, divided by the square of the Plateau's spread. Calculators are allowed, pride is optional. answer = 13.4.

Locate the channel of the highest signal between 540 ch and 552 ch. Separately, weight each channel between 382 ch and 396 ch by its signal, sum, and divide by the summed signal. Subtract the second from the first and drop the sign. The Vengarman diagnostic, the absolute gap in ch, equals 152.1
